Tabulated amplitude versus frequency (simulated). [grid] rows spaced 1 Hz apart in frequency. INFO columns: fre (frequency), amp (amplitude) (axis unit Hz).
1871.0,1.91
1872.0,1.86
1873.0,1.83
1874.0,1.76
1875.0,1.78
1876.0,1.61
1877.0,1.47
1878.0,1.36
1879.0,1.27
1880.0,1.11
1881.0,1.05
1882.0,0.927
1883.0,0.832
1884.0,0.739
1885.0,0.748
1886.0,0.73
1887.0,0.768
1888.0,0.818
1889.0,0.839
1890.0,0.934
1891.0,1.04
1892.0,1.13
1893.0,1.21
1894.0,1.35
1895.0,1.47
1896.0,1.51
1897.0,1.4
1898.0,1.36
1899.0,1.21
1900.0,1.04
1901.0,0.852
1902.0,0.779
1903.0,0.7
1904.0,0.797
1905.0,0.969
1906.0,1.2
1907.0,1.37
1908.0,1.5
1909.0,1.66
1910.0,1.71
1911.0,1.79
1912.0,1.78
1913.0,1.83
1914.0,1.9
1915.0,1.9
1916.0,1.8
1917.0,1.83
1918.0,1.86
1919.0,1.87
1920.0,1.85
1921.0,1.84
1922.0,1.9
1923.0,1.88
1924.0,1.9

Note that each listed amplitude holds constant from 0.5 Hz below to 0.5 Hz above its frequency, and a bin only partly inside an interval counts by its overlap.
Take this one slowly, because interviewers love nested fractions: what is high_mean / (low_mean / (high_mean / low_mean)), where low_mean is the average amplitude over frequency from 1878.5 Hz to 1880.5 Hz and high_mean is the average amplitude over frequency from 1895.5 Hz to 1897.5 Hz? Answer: 1.5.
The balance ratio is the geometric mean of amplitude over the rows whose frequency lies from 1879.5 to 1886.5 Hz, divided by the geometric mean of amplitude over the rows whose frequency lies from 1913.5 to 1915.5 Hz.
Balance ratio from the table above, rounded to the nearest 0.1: 0.5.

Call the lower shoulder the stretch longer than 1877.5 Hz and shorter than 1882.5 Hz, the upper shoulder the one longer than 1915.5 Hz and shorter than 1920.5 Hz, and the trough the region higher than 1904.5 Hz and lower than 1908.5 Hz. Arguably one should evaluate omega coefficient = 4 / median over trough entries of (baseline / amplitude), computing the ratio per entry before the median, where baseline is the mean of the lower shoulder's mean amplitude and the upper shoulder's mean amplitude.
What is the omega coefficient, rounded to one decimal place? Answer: 3.4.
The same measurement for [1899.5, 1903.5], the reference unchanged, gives 2.2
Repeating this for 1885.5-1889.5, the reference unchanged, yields 2.1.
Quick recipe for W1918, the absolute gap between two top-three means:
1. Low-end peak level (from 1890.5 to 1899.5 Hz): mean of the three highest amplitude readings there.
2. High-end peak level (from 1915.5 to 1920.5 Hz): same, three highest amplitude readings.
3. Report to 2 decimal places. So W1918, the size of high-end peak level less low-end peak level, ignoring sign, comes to 0.40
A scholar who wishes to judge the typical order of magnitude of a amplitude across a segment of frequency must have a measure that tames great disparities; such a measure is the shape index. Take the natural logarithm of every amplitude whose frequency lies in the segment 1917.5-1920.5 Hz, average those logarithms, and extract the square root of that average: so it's 0.788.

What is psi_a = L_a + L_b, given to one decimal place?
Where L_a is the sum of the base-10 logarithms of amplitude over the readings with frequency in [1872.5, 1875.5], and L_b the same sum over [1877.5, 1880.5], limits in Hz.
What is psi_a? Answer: 1.0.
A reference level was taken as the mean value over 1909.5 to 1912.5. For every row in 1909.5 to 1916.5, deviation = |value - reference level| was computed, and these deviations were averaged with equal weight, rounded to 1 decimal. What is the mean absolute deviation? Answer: 0.1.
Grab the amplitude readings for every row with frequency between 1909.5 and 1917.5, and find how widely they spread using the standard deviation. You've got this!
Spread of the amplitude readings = 0.06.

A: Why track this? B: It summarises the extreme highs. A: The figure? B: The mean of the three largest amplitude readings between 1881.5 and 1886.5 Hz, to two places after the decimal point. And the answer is 0.84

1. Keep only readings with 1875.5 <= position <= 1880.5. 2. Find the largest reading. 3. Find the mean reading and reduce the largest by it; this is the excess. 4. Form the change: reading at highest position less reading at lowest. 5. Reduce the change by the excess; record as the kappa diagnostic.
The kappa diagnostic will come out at -0.75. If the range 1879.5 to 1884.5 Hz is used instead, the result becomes -0.55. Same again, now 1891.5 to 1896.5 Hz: 0.20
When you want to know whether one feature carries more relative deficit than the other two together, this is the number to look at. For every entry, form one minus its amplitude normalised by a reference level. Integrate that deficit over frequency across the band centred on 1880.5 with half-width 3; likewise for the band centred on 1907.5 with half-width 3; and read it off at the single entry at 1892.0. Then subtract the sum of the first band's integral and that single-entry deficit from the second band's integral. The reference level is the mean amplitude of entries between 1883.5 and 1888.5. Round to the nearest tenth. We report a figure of -2.0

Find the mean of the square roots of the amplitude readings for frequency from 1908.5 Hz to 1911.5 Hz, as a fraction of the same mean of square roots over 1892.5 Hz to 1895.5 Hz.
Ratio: 1.1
